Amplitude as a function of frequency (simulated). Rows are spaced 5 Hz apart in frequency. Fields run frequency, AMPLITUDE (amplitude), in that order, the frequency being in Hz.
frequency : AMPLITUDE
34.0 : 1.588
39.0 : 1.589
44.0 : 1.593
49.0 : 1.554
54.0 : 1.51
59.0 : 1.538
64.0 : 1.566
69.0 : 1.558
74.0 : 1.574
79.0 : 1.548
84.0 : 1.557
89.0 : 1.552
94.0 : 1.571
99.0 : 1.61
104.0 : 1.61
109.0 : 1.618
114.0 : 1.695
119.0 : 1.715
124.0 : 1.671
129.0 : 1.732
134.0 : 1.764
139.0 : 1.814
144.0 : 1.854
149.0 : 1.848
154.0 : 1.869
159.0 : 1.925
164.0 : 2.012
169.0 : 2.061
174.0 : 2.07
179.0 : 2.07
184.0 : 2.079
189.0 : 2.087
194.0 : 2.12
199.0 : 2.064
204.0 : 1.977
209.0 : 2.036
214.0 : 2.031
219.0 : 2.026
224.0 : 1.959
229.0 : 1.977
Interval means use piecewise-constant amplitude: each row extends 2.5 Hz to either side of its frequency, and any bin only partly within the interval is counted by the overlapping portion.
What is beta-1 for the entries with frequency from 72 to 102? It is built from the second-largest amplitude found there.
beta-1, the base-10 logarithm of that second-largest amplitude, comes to 0.20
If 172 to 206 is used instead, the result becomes 0.32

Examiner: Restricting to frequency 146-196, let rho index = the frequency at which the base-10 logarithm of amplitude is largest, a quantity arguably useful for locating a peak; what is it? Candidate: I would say 194.0 Hz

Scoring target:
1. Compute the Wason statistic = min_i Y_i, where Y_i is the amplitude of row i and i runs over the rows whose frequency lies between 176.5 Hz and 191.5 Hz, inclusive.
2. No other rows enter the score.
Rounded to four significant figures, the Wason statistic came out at 2.070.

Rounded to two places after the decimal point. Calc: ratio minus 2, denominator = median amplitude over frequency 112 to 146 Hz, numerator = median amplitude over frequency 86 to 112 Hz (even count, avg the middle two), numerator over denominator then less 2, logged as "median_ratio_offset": -1.07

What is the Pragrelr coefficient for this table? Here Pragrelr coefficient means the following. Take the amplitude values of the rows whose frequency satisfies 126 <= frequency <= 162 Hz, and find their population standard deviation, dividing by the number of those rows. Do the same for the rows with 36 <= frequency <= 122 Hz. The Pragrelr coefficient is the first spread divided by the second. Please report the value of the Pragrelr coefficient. 1.2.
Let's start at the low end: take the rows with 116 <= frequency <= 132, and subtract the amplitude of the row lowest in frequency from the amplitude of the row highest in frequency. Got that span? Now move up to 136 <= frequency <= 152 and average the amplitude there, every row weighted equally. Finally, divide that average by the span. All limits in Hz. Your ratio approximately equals 108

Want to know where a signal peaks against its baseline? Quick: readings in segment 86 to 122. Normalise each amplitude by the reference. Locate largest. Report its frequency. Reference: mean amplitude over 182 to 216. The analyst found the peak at 119.0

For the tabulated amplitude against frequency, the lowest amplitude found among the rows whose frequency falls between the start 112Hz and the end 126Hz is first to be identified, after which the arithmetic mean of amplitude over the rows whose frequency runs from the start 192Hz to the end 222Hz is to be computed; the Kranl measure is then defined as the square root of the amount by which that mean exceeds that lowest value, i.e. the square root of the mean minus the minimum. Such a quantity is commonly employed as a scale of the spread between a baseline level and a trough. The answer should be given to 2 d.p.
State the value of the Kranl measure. 0.61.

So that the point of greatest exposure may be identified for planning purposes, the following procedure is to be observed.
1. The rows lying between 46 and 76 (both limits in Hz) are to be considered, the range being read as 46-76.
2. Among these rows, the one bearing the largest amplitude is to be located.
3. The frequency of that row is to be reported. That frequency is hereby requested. 74.0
